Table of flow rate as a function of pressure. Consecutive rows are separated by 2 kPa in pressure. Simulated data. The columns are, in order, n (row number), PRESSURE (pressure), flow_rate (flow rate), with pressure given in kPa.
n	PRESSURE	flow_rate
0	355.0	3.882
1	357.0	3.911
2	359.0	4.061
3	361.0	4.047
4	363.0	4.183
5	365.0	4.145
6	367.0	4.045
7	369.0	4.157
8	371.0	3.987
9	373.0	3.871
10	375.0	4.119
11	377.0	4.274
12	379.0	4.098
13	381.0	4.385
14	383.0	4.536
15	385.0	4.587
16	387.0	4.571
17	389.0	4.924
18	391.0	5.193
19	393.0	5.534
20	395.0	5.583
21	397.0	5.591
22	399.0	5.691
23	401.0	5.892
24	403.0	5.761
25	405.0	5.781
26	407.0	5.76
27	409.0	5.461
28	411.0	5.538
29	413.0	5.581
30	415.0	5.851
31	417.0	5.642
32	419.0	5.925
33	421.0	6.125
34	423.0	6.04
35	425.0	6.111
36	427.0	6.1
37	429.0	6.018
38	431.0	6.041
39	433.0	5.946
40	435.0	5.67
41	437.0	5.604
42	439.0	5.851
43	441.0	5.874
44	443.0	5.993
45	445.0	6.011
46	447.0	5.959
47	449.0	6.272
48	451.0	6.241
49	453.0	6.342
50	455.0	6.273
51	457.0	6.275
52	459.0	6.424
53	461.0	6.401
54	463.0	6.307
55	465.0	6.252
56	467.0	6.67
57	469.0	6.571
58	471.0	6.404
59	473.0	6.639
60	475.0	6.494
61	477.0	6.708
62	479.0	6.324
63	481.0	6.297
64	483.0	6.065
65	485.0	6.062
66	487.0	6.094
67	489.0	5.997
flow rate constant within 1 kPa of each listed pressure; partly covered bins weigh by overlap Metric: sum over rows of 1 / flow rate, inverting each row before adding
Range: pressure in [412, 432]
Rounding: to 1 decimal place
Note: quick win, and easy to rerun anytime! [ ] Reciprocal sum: 1.7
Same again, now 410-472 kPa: 5.1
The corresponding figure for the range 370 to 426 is 5.5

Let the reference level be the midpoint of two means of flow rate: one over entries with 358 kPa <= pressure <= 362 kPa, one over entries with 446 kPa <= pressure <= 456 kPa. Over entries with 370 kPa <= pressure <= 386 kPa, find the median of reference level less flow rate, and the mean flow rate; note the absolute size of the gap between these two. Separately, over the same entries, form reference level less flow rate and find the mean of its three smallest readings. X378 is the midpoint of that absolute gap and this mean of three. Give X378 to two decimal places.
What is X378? 1.96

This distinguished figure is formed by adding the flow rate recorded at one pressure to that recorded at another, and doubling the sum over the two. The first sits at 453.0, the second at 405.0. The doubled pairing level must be 24.2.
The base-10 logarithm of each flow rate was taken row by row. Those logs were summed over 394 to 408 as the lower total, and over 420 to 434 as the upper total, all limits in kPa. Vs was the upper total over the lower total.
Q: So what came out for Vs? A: 1.03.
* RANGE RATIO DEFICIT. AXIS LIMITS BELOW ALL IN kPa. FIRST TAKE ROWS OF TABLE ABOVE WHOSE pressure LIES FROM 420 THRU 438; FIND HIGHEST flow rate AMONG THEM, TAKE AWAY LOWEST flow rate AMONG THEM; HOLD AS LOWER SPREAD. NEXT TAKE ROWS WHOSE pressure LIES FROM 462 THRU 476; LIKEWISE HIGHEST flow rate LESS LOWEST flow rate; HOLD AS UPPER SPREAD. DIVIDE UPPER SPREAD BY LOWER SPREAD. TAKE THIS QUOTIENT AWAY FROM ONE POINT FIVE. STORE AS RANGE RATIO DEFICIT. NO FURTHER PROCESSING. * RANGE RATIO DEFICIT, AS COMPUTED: 0.70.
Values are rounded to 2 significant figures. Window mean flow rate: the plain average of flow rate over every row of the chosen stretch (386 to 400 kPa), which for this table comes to 5.3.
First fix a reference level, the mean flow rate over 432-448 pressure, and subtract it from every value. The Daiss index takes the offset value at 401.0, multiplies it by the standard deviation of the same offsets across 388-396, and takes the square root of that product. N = 0.09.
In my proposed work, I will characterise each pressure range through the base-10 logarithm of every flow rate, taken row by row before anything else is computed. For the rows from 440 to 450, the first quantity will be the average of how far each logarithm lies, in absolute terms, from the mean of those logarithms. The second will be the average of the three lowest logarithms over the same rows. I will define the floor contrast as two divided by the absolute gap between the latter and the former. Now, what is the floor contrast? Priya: 2.61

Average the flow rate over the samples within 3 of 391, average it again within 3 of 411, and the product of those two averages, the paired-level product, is 29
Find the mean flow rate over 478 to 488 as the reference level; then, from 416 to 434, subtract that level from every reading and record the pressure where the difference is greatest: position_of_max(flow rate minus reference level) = 421.0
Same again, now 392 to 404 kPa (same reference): 401.0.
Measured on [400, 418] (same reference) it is 401.0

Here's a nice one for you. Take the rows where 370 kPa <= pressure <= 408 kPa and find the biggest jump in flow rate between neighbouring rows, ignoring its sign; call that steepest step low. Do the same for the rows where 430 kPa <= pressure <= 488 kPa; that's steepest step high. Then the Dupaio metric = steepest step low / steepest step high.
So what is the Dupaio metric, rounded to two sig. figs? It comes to 0.84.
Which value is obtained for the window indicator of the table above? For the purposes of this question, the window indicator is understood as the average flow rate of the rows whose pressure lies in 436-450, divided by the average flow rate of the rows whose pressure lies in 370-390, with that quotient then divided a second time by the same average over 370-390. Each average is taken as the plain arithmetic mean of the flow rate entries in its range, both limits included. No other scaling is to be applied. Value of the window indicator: 0.316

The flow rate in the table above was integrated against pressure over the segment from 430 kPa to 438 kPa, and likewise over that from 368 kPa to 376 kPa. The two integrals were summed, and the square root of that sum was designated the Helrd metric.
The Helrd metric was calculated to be 8.9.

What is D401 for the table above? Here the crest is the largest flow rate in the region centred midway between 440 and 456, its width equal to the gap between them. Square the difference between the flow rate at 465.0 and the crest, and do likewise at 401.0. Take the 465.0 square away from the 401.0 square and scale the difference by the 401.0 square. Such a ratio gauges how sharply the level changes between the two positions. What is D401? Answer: 0.96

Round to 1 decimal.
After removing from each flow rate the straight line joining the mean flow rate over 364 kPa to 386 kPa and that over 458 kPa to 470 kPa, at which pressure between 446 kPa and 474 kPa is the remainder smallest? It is 465.0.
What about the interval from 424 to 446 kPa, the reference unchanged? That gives 437.0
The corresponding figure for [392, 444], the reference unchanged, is 437.0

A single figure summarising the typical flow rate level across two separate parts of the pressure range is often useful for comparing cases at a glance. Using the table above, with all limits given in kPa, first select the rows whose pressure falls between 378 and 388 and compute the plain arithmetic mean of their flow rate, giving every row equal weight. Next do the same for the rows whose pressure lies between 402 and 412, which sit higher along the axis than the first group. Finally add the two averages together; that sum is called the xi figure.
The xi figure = 10.1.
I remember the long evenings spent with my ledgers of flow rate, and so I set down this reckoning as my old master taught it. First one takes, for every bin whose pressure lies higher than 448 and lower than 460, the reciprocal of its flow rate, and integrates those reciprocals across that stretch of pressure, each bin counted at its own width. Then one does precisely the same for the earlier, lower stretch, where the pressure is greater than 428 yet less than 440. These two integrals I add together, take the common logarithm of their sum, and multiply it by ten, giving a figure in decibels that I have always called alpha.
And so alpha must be 6.0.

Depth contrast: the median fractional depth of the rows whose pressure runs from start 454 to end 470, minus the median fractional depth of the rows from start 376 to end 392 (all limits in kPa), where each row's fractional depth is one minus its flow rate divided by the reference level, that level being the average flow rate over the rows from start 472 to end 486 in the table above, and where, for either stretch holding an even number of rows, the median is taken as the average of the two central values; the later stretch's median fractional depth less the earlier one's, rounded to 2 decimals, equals -0.28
